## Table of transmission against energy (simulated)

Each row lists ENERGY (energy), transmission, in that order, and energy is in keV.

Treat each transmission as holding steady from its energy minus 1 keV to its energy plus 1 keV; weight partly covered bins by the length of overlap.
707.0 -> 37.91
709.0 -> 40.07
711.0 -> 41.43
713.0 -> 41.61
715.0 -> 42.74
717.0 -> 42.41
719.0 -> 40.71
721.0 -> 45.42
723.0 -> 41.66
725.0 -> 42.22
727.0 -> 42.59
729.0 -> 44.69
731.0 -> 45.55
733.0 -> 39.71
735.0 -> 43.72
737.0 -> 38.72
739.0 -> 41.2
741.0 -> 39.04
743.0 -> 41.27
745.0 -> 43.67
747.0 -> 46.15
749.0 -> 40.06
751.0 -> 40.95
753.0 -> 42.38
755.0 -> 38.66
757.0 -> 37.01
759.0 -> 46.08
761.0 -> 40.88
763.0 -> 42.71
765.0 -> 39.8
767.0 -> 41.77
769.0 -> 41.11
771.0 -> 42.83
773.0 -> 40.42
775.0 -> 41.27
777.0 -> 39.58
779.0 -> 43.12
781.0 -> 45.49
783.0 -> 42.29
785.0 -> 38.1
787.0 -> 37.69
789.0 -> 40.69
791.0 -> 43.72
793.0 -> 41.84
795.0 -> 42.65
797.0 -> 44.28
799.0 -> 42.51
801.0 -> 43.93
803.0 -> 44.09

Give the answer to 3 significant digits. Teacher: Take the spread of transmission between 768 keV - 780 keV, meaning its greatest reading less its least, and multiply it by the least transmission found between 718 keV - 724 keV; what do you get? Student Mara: 144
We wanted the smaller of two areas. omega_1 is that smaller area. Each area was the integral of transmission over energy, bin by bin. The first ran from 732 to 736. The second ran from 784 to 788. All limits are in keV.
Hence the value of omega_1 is 152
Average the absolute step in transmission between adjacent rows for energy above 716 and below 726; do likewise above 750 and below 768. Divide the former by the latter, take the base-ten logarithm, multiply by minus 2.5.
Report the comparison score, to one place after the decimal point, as 0.3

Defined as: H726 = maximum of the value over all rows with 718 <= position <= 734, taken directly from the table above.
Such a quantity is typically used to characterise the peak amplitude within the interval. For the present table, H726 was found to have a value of 45.55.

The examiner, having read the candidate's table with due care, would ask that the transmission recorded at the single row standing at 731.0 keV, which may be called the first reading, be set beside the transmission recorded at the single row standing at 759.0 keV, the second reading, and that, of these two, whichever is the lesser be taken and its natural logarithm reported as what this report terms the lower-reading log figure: 3.82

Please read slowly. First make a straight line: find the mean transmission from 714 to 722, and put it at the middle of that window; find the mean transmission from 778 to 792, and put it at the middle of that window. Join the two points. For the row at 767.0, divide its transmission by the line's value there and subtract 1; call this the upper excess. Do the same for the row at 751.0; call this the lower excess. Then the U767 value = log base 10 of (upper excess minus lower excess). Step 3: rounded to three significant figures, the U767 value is -1.58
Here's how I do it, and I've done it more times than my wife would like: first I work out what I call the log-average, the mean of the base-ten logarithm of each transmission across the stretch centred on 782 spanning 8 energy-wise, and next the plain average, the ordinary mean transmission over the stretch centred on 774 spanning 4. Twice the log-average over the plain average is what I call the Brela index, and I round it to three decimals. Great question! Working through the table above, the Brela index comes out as 0.080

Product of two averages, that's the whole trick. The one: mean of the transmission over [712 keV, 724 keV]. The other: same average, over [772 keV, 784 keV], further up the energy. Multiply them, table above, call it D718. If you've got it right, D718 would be 1783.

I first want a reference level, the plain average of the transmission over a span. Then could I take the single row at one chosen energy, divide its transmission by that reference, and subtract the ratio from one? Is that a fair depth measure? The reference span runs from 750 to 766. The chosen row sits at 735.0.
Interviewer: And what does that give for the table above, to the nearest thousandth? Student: -0.065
